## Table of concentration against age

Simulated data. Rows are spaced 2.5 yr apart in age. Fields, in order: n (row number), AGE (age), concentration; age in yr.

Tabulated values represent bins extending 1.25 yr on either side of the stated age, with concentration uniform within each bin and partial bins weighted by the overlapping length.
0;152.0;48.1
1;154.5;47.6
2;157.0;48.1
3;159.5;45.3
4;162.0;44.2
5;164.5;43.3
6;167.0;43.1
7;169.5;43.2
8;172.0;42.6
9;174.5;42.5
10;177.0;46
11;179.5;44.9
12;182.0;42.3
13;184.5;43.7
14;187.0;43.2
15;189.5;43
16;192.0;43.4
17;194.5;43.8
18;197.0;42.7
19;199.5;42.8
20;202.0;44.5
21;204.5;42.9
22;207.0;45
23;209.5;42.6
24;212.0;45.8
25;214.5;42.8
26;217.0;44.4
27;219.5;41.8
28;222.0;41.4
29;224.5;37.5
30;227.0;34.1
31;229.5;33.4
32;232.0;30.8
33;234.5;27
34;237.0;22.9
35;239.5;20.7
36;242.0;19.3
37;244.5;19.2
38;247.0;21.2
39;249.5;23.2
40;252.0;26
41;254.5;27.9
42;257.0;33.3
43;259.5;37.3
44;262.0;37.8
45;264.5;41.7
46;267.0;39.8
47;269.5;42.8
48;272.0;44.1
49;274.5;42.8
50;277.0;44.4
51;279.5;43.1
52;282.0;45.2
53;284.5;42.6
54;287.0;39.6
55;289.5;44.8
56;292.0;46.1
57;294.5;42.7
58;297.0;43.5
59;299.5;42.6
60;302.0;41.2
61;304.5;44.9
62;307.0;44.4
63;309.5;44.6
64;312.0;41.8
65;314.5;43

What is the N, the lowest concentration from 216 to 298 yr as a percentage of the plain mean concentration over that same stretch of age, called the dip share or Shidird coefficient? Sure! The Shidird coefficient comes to 54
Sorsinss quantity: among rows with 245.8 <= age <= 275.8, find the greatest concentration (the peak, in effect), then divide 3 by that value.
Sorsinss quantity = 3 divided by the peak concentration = 0.0680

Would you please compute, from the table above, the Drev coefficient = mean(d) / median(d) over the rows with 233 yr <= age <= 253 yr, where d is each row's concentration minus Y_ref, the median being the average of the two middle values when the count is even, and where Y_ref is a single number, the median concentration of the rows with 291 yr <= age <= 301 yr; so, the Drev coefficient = 0.98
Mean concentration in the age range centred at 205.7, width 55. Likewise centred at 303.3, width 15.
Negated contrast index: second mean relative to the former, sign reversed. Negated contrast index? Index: -1.0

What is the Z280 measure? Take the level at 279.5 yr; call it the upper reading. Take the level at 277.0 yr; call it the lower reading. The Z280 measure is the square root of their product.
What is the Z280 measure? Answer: 43.7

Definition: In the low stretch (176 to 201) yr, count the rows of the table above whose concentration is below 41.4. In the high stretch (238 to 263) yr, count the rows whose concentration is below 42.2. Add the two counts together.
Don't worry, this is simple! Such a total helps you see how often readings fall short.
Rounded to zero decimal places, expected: 10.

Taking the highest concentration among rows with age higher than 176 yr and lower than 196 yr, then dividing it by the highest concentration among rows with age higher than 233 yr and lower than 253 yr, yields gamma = 1.70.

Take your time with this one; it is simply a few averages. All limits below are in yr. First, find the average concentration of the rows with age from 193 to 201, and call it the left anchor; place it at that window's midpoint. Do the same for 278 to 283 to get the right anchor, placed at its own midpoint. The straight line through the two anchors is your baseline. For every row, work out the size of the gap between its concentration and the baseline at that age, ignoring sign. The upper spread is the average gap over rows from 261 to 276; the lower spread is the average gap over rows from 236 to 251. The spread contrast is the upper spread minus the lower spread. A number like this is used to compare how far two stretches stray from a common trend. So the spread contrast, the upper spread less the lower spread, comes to -20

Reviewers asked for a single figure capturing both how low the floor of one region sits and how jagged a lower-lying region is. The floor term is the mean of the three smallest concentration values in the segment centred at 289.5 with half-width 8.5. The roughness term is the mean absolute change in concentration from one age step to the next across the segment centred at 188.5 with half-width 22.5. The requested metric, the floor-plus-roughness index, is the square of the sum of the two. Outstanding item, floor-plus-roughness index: 1832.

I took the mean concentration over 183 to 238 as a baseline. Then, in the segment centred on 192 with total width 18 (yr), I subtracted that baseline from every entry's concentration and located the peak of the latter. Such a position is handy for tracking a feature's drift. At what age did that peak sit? 194.5 yr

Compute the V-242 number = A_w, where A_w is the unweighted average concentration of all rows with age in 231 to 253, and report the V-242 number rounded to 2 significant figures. 23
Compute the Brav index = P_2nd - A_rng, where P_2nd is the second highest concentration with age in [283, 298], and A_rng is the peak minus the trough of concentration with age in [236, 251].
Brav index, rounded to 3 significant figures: 40.8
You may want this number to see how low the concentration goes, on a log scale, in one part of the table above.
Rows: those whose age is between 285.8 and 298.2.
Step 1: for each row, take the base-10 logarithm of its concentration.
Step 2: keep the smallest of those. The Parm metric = 1.60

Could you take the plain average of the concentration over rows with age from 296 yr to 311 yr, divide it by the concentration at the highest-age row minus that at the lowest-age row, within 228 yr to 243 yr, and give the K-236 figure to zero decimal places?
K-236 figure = -3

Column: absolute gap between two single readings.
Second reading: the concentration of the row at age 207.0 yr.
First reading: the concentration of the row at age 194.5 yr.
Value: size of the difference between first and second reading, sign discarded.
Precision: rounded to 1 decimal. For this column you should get 1.2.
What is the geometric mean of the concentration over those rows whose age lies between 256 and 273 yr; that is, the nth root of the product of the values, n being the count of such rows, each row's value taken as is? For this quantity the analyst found 39.4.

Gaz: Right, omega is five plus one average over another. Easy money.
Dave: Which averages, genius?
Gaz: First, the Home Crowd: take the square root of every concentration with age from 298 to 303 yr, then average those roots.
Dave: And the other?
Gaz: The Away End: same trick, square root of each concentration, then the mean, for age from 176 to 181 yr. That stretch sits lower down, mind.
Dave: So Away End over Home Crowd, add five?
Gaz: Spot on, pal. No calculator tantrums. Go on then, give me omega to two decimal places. 6.04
